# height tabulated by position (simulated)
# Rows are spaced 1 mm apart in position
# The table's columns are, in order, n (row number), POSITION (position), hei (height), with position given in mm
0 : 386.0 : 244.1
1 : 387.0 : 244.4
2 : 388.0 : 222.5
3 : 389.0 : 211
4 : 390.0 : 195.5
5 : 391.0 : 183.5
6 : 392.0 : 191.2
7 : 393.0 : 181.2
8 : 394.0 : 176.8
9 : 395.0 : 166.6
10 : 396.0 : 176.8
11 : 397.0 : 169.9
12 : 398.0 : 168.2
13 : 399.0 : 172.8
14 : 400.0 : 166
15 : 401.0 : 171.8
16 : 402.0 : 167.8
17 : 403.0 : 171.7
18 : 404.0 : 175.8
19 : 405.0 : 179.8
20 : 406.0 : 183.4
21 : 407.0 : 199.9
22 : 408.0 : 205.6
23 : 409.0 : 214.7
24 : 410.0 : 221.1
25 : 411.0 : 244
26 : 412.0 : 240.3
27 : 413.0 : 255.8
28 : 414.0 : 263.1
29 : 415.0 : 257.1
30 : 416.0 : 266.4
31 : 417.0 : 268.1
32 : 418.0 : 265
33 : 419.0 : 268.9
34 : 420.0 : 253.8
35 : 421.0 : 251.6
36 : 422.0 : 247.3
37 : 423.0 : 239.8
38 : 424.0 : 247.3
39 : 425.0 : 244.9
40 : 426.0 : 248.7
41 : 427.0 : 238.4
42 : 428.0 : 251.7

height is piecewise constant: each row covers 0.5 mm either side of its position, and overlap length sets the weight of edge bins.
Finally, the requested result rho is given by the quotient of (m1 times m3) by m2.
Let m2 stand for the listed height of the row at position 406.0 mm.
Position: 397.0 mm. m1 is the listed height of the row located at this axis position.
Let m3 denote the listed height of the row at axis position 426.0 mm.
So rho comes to 230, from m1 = 169.9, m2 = 183.4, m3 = 248.7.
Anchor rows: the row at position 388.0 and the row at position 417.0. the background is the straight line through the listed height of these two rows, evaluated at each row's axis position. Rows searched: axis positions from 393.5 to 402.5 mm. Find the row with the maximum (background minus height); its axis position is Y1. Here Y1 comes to 402.0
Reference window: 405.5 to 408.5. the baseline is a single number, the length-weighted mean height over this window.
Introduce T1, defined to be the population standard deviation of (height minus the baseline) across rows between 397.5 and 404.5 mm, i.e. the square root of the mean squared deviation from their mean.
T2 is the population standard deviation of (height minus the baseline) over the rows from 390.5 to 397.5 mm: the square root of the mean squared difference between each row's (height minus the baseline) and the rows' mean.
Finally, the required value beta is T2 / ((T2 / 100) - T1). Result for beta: -2.5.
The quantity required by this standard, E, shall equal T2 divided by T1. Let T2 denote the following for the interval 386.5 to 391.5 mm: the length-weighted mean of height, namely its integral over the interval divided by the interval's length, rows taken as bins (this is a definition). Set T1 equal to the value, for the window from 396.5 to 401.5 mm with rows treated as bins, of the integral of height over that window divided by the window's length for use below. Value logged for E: 1.2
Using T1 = 170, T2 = 211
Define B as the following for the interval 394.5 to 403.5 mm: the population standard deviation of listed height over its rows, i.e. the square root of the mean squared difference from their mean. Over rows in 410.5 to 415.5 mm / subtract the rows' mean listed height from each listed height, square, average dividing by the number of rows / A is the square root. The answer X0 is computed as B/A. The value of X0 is 0.38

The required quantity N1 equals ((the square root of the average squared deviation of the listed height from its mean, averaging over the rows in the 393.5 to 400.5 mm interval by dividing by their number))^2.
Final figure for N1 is 18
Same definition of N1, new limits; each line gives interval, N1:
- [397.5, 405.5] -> 18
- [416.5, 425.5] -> 102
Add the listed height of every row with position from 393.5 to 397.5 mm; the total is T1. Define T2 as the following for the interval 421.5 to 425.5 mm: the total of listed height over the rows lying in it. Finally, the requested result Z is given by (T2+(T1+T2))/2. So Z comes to 1324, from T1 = 690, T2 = 979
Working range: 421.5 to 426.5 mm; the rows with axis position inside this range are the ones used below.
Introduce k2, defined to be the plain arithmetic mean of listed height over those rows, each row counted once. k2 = 246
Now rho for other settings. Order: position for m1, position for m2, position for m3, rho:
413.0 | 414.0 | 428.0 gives 245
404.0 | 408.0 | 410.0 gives 189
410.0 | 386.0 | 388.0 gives 202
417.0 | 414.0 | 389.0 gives 215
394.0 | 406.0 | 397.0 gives 164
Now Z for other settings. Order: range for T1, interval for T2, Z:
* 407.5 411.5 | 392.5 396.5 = 1144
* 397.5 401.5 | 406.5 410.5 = 1181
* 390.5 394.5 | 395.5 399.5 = 1054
